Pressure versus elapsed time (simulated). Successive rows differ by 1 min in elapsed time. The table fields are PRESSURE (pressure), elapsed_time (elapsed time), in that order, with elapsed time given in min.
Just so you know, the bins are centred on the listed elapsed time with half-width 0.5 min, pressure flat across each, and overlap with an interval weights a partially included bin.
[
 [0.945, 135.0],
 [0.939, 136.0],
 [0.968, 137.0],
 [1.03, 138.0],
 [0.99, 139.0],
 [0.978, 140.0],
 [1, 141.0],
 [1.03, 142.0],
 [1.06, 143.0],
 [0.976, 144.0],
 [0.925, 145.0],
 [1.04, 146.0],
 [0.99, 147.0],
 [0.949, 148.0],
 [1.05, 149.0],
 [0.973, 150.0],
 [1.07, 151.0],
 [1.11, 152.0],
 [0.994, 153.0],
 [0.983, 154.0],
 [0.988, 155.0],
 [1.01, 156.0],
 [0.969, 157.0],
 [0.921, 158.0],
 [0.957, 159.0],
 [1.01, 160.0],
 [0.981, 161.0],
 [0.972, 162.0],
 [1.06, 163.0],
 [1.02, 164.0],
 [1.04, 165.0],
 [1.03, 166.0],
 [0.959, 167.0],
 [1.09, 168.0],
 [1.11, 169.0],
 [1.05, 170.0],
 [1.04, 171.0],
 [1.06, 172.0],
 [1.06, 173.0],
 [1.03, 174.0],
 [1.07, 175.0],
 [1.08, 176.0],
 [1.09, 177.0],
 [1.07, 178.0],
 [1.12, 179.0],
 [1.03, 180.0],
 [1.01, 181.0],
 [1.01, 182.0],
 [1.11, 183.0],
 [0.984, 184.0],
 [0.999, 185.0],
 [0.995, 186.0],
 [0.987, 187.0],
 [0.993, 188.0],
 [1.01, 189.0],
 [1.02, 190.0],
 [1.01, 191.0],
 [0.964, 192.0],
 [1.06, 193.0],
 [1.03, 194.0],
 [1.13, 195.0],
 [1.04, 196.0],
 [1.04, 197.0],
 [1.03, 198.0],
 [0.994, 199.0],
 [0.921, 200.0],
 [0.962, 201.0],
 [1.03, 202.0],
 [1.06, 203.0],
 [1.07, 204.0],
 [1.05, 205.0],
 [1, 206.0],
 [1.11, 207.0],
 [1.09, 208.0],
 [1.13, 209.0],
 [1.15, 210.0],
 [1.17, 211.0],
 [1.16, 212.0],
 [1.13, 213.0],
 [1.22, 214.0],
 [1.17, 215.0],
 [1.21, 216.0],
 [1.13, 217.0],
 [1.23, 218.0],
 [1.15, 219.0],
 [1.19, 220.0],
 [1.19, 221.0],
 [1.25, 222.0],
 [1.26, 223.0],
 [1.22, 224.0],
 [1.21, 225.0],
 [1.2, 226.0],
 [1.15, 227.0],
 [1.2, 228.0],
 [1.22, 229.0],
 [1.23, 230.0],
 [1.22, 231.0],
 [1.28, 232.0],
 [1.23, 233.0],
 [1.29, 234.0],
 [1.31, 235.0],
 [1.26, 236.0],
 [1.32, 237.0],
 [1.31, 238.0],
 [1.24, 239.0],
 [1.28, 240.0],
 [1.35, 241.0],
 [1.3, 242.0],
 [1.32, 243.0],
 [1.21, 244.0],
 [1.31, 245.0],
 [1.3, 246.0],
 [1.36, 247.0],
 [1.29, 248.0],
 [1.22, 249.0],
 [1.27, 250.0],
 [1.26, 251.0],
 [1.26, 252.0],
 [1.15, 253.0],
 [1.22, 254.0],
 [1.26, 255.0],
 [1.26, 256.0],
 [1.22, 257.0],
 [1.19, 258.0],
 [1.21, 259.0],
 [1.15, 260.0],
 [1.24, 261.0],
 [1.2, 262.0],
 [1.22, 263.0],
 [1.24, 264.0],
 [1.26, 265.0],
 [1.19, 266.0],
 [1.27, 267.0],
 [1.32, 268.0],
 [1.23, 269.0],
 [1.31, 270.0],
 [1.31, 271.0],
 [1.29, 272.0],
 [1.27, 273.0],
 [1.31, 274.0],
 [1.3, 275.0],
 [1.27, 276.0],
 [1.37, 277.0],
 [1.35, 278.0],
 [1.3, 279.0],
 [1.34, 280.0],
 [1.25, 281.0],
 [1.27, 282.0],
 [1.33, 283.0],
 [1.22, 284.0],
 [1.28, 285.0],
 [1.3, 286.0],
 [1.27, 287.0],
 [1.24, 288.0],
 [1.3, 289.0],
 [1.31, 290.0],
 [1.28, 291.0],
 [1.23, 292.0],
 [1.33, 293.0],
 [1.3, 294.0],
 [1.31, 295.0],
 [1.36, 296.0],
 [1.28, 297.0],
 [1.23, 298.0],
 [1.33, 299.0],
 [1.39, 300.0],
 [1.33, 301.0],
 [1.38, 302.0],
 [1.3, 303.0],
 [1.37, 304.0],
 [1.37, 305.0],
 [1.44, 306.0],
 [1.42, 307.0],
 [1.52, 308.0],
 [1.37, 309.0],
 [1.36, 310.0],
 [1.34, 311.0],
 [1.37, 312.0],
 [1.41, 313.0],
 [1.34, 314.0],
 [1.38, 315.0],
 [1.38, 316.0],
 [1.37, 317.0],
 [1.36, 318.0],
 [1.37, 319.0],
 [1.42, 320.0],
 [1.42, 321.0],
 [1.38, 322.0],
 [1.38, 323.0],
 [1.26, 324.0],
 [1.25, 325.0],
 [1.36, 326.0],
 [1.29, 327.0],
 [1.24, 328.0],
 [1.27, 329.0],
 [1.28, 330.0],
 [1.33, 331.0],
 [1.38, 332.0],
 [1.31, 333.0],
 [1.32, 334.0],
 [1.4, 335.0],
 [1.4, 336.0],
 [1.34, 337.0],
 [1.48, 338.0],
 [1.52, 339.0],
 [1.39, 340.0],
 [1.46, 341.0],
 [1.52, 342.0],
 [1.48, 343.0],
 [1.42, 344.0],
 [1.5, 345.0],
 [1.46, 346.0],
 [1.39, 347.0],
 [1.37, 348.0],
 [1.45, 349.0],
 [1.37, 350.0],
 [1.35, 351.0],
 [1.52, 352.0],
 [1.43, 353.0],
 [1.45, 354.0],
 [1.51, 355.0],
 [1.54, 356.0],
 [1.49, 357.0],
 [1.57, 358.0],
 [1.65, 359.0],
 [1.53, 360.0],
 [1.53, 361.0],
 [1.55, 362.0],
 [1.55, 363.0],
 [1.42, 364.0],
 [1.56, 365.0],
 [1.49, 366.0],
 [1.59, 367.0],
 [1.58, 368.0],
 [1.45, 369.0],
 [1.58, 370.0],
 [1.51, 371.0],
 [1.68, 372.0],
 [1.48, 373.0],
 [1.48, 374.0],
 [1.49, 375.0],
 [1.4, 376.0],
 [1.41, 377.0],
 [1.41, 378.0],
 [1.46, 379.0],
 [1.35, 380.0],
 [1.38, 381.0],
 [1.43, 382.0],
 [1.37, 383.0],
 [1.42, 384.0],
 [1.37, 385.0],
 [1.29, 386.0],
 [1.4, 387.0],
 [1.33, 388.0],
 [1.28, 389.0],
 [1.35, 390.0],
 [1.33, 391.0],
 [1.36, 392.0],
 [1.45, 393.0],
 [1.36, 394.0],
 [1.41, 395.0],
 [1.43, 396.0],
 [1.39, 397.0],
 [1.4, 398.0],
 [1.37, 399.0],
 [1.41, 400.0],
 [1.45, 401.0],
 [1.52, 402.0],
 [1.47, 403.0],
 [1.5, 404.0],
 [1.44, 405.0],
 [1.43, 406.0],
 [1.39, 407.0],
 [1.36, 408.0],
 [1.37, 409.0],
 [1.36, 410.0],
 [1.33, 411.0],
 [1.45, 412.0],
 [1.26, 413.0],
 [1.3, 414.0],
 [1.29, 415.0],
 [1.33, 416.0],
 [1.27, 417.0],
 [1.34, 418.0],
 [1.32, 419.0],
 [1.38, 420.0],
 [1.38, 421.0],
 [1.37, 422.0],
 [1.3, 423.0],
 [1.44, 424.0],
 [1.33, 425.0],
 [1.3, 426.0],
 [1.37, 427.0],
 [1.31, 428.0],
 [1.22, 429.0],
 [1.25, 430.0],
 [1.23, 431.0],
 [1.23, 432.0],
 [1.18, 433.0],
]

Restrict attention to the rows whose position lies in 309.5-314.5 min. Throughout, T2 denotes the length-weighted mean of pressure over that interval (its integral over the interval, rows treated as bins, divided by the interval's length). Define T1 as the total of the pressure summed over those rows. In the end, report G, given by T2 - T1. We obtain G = -5.46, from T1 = 6.82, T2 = 1.36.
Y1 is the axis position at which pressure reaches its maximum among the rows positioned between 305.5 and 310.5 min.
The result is 308.0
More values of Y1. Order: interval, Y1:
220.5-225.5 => 223.0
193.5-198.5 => 195.0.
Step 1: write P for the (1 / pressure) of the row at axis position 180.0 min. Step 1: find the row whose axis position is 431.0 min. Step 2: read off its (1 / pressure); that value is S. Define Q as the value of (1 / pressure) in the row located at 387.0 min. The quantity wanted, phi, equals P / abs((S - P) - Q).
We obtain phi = 1.11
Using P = 0.97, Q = 0.7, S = 0.81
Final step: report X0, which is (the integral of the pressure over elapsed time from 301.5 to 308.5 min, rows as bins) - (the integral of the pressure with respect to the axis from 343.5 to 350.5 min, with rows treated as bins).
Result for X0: 0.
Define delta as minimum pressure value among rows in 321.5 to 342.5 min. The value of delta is 1.24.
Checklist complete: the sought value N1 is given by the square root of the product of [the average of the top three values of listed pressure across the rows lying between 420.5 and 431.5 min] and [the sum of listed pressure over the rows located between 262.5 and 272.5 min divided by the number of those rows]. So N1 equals 1.33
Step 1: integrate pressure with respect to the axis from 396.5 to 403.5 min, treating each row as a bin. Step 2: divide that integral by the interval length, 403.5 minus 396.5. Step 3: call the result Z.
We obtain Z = 1.43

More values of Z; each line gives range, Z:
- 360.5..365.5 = 1.52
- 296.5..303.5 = 1.32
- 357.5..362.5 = 1.57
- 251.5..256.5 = 1.23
